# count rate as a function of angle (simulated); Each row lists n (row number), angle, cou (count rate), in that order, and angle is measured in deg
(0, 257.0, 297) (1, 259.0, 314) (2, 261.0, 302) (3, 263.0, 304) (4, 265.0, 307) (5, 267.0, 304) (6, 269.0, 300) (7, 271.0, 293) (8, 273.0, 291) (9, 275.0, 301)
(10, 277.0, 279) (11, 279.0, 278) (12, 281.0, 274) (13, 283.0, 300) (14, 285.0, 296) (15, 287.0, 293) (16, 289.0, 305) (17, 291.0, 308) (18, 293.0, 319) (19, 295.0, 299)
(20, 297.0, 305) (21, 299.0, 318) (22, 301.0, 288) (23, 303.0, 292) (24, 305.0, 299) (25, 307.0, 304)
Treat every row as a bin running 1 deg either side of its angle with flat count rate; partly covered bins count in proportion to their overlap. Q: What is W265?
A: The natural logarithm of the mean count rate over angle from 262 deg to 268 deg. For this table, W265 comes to 5.72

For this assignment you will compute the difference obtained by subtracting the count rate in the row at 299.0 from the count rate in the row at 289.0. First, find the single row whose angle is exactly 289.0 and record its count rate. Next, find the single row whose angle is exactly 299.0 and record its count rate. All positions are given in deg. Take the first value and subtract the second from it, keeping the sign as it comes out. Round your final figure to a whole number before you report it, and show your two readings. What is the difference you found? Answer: -13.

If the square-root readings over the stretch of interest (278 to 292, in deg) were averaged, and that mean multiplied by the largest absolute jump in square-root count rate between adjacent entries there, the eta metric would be 13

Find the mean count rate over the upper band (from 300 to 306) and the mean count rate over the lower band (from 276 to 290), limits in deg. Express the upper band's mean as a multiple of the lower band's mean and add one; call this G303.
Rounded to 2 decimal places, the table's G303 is 2.01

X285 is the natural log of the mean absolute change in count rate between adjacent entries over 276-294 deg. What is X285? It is 2.1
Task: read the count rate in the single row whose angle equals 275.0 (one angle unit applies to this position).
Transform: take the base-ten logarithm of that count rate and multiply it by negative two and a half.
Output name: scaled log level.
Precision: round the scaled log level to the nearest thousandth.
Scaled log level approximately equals -6.196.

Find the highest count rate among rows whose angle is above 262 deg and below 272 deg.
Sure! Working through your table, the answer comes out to 307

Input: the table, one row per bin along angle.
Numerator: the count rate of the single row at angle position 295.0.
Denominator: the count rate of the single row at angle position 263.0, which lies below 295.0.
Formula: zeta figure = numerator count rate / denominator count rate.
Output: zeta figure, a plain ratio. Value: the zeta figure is 0.98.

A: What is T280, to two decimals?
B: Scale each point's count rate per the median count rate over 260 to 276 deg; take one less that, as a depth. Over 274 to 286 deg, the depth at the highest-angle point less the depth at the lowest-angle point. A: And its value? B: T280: 0.02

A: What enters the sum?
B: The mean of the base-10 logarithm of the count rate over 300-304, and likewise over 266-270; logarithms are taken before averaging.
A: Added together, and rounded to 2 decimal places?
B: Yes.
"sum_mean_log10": 4.94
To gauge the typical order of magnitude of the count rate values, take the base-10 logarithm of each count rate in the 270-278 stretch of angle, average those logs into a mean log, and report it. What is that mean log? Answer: 2.46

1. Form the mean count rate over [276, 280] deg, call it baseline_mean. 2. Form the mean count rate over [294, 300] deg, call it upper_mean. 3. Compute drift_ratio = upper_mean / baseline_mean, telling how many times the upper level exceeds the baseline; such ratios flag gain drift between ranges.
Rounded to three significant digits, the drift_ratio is 1.10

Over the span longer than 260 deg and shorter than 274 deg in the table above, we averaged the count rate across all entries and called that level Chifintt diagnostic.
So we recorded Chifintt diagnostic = 300.1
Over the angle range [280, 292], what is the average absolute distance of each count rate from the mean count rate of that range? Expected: 8.3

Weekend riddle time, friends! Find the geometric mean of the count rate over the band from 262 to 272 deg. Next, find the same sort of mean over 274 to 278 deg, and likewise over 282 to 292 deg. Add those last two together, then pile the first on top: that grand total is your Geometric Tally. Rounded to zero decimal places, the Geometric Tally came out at 892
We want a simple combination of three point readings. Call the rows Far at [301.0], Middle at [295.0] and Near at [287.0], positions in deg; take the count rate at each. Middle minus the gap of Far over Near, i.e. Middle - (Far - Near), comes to 304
